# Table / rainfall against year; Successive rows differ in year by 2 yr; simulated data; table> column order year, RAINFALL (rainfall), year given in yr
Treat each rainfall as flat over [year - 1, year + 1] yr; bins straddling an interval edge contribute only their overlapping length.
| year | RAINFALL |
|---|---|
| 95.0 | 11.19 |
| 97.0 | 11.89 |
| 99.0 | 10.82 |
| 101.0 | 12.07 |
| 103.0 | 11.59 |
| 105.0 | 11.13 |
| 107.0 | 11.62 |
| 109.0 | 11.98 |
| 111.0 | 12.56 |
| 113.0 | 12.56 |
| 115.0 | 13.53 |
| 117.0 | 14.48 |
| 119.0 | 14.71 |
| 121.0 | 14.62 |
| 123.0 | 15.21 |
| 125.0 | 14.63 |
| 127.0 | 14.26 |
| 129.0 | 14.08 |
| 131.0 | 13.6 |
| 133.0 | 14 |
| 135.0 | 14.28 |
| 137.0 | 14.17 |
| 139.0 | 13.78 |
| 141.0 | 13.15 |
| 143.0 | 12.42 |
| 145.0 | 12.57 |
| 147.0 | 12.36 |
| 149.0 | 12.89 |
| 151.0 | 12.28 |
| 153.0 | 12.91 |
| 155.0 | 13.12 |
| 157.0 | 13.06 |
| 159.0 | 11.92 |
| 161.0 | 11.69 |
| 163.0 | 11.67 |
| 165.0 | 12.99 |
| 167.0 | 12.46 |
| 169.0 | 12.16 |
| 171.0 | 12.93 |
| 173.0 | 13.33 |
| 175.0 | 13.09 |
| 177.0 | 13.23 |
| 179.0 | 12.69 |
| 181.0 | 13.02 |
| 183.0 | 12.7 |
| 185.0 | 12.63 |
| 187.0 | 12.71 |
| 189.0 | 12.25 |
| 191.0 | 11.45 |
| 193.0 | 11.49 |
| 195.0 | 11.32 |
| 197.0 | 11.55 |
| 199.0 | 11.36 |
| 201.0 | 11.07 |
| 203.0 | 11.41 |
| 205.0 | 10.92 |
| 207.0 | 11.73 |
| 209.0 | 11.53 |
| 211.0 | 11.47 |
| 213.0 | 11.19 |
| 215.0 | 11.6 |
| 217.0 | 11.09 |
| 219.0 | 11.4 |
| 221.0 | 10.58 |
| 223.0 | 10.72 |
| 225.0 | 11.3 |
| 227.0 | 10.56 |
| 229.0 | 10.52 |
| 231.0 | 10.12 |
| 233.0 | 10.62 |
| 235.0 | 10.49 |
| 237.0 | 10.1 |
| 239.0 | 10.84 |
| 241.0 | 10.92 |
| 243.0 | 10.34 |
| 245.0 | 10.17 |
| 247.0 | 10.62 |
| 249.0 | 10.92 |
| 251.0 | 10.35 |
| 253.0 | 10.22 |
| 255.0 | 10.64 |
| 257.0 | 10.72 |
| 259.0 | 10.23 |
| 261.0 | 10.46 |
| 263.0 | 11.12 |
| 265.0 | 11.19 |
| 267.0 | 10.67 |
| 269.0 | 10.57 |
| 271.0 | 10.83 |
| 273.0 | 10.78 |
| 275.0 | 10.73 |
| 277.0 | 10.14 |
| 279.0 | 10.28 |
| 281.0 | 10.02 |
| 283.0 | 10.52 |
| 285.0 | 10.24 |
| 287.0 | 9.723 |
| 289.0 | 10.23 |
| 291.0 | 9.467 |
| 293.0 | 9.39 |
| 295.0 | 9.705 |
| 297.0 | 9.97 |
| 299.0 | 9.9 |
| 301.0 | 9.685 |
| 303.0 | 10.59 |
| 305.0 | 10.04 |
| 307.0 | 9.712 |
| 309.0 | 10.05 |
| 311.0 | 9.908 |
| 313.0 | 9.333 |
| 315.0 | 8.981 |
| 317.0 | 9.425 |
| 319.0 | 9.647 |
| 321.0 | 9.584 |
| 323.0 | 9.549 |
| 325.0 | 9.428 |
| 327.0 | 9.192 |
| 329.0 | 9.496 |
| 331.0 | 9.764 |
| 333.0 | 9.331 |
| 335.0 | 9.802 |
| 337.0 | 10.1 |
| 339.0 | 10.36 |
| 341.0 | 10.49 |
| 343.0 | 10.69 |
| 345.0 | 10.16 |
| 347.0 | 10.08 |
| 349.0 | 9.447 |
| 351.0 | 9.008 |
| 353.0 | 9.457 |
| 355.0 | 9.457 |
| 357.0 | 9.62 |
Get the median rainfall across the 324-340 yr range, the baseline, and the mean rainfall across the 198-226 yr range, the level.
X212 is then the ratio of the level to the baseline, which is 1.17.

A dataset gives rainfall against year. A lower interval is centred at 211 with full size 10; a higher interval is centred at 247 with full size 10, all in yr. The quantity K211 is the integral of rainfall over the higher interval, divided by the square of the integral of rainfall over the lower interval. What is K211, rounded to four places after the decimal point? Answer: 0.0079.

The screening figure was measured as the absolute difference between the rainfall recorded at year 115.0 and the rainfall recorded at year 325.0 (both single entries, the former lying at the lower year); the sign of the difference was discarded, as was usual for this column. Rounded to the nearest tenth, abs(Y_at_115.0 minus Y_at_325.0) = 4.1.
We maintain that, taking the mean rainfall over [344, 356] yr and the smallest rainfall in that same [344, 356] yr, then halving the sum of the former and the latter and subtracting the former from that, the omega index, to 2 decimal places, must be -0.30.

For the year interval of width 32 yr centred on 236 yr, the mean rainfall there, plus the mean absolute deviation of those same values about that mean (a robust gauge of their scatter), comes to 10.8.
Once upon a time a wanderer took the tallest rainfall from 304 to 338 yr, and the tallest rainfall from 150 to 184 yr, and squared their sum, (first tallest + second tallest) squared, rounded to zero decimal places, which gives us 549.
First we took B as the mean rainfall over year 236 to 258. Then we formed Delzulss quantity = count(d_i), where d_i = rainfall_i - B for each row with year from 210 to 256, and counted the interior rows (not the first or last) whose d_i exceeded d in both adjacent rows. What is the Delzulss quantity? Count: 6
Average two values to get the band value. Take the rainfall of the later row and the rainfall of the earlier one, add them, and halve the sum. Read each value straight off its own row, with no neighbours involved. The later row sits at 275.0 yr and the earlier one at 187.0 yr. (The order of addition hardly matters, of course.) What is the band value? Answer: 11.7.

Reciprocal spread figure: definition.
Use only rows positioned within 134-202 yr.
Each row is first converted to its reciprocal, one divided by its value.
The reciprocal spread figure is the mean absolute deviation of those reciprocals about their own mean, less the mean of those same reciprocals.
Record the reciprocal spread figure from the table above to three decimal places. -0.076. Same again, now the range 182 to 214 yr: -0.083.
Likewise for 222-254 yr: -0.093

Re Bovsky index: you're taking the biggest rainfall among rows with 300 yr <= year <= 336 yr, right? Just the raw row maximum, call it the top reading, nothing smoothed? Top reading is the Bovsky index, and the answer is 10.59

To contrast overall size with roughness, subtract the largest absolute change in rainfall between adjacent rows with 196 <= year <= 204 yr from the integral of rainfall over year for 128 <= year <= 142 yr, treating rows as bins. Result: 194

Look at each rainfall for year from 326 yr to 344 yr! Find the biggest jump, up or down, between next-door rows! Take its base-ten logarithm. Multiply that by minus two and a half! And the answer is 0.82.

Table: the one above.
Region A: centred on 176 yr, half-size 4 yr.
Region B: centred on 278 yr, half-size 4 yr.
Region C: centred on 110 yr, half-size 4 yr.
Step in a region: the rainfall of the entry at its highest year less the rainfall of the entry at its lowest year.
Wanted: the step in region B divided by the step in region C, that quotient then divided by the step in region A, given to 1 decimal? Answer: 1.2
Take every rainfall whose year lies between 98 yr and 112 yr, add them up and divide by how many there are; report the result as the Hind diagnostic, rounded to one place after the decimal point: 11.7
